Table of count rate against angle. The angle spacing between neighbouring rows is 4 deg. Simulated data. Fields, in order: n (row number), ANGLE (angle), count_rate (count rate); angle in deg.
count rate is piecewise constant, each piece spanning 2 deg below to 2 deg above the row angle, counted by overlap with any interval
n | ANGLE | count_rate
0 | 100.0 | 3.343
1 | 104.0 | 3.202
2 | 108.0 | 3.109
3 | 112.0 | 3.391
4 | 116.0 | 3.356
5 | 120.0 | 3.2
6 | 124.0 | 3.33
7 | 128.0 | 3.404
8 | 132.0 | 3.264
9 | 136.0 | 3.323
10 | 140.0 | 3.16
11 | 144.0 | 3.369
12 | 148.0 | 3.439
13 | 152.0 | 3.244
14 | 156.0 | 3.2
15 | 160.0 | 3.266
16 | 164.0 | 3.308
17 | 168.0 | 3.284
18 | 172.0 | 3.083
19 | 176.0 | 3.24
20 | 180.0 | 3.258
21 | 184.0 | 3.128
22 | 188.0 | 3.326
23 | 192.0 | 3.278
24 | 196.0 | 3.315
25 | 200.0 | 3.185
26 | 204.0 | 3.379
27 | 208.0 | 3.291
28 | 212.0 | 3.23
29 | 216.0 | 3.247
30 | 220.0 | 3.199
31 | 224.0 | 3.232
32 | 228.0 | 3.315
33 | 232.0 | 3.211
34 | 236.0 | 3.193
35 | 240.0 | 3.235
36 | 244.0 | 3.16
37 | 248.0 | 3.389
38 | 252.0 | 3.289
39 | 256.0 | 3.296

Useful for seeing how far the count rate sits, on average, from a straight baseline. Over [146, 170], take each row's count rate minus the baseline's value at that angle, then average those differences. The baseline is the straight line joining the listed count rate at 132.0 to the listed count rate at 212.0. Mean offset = 0.037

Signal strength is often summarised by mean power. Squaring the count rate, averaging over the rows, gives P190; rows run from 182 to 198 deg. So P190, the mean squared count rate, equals 10.6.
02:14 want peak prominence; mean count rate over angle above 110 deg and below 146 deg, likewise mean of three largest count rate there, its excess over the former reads 0.077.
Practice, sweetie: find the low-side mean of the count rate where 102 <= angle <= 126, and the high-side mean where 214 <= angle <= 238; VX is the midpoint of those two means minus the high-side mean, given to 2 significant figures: 0.016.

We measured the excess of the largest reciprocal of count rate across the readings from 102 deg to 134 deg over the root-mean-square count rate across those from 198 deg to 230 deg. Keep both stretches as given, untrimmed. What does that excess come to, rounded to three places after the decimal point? -2.939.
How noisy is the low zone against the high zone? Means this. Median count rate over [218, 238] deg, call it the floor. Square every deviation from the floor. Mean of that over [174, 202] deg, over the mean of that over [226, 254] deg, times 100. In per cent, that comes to 75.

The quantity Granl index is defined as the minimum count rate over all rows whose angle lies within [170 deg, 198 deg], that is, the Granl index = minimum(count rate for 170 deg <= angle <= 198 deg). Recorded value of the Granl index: 3.083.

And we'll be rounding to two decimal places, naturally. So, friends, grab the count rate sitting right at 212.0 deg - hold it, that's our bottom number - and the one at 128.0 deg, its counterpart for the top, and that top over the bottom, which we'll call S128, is 1.05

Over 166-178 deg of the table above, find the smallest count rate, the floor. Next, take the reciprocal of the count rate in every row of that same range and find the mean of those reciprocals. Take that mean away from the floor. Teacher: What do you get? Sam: 2.77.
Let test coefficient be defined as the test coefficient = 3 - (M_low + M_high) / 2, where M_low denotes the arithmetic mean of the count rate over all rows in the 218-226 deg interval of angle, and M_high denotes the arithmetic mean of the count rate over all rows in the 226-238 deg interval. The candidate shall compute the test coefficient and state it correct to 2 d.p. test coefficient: -0.23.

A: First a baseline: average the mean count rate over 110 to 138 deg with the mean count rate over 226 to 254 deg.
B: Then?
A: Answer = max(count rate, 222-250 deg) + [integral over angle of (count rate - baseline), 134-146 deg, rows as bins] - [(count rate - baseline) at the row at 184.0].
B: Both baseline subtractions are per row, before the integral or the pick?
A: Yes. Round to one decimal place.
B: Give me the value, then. 3.5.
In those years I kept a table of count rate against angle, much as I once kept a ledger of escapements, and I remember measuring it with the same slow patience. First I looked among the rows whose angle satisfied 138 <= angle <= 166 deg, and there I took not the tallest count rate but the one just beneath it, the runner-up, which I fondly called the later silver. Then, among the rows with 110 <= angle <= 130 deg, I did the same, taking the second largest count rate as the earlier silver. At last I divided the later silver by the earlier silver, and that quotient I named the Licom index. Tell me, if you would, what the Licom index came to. 0.99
